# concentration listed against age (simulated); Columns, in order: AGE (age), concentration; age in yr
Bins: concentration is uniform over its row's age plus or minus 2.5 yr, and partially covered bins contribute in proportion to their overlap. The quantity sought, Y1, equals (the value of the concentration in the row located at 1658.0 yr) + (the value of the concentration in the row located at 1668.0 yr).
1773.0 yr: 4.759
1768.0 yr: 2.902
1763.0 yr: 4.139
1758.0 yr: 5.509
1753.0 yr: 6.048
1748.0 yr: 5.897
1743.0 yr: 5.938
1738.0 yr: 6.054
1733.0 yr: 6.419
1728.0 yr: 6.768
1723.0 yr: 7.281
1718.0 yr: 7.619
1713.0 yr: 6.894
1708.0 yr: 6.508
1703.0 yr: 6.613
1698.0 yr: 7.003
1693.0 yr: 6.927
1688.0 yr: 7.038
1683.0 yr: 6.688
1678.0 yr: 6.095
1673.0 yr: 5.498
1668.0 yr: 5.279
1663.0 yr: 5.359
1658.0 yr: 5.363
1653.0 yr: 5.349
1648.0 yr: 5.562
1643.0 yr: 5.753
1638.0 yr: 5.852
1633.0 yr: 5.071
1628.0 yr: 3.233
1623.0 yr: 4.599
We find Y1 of 10.6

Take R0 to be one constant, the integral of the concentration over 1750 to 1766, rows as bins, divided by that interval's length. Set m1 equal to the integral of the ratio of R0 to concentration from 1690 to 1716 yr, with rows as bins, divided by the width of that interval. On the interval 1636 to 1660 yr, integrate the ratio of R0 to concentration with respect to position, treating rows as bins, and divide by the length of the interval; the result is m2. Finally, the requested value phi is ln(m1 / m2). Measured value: -0.2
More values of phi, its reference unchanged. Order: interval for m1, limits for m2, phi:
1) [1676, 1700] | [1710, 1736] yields 0.0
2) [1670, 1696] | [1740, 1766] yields -0.2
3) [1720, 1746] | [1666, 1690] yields -0.1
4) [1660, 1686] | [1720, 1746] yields 0.1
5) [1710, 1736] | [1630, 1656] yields -0.2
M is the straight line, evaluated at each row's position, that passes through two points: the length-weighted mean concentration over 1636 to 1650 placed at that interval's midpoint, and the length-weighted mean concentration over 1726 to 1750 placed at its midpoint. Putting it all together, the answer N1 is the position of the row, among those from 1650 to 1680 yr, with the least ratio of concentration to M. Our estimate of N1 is 1668.0 yr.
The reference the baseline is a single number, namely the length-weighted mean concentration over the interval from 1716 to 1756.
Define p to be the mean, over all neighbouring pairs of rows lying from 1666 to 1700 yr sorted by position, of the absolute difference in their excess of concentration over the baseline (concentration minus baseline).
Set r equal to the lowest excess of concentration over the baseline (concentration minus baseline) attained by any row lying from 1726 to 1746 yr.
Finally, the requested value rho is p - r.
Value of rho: 0.9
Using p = 0.32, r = -0.5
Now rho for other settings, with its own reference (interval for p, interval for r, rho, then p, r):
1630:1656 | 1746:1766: 2.7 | 0.32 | -2.3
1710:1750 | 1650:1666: 1.5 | 0.35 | -1.1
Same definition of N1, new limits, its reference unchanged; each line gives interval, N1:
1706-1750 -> 1748.0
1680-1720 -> 1708.0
